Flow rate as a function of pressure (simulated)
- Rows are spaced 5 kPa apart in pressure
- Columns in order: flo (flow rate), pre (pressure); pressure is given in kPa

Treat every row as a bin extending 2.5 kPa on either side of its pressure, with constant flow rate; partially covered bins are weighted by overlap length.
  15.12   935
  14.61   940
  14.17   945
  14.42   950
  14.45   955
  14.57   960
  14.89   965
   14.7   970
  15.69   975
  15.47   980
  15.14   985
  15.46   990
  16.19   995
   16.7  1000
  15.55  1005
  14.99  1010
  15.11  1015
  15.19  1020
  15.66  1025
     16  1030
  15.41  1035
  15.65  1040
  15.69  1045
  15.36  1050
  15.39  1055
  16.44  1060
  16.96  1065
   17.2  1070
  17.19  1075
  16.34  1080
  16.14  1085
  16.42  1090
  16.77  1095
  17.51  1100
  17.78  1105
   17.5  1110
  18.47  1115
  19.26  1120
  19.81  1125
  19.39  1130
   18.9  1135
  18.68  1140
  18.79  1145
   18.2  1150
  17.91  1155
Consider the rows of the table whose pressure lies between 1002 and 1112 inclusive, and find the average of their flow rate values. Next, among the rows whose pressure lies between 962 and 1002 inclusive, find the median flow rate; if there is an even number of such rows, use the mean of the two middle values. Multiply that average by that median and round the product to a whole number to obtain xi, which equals 250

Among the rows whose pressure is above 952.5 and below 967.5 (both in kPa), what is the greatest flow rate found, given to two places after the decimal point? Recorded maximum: 14.89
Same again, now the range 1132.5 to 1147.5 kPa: 18.90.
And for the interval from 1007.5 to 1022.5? 15.19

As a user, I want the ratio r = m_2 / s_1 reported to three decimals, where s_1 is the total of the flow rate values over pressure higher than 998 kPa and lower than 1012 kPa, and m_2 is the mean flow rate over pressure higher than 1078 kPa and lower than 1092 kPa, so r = 0.345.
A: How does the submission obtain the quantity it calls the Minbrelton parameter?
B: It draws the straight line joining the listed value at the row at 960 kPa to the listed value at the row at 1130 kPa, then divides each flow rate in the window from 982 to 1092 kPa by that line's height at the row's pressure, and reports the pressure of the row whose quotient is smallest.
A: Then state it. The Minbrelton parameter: 1085 kPa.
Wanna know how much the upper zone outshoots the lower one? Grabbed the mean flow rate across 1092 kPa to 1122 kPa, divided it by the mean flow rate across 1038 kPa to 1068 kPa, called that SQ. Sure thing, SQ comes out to 1.12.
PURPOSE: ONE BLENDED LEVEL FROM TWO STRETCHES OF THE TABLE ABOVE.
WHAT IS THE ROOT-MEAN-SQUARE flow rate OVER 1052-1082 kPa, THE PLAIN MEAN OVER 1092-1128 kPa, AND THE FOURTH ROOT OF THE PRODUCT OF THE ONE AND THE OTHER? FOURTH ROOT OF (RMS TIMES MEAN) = 4.17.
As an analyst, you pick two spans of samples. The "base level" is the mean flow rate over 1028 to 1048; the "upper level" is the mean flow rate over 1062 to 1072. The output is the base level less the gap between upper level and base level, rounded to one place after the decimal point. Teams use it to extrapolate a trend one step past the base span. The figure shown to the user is 14.3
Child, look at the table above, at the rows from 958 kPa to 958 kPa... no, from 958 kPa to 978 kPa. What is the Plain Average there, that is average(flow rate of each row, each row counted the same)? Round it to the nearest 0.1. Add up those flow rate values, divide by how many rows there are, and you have 15.0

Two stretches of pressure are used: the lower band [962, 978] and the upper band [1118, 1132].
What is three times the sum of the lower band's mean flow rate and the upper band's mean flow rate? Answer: 104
